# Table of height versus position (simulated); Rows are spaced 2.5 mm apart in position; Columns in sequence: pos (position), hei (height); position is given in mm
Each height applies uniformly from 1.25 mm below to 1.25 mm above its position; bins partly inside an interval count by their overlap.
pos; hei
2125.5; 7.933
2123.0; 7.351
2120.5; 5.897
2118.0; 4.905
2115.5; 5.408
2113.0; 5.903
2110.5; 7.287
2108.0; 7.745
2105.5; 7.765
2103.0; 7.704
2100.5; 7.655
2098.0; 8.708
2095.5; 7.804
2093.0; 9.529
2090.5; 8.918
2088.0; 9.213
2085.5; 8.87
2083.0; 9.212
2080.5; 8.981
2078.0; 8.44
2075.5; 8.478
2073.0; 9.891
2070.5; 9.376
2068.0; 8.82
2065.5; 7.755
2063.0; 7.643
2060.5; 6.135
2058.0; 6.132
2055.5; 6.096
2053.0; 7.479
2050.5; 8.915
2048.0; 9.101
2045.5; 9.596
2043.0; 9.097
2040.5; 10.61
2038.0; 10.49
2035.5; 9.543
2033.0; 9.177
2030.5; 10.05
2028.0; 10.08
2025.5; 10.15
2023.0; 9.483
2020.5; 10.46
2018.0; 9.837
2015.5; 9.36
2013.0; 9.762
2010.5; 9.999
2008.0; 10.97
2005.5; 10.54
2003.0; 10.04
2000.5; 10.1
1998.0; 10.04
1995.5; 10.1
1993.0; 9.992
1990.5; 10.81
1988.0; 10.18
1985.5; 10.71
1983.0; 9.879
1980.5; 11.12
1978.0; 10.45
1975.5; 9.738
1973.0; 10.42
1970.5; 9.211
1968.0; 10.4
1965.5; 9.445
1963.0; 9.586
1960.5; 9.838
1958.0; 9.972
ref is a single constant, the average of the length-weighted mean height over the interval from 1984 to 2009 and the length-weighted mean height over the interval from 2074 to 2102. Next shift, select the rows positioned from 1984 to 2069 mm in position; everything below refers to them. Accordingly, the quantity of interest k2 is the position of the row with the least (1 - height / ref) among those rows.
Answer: 2008.0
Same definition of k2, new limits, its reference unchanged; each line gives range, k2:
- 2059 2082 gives 2073.0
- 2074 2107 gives 2093.0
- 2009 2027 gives 2020.5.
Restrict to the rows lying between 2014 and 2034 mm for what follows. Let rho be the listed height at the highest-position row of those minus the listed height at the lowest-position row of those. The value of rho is -0.18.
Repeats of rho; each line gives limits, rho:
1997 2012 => -0.04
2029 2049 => -0.95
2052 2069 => 1.34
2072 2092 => -0.97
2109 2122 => -1.39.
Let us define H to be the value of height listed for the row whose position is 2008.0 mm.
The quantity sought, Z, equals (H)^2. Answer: 120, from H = 10.97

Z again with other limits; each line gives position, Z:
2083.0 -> 85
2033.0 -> 84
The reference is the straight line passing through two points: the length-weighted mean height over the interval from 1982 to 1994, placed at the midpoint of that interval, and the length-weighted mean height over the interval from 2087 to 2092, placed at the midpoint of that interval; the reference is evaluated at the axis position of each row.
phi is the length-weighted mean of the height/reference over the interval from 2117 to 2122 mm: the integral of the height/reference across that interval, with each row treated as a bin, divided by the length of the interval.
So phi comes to 0.63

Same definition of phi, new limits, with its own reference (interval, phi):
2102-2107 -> 0.87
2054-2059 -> 0.65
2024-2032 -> 1.02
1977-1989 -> 1.01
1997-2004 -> 0.99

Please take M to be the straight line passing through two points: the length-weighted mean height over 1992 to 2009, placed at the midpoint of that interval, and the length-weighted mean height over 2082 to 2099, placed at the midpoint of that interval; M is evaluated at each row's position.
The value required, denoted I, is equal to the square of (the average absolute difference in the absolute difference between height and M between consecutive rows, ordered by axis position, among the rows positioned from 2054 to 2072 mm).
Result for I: 0.27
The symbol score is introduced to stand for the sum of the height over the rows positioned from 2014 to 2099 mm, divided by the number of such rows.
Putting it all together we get 8.9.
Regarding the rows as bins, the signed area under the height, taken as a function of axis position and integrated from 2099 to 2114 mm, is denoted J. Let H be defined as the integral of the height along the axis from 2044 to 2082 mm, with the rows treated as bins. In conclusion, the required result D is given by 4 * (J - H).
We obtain -803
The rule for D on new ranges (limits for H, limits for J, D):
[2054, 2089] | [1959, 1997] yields 390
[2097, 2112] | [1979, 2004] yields 564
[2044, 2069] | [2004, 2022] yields -48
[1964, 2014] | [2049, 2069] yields -1449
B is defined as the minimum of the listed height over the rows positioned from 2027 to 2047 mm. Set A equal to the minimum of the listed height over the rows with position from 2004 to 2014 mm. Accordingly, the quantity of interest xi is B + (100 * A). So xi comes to 985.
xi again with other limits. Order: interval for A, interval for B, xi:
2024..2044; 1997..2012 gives 920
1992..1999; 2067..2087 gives 1008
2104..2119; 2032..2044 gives 500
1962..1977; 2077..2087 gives 930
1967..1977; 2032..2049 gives 930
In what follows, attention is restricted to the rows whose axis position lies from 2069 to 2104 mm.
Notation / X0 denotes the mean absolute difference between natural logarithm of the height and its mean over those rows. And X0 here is 0.063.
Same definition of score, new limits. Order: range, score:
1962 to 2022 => 10.1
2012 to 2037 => 9.8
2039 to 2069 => 8.1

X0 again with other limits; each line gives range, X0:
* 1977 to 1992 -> 0.034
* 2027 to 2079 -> 0.134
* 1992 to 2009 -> 0.027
